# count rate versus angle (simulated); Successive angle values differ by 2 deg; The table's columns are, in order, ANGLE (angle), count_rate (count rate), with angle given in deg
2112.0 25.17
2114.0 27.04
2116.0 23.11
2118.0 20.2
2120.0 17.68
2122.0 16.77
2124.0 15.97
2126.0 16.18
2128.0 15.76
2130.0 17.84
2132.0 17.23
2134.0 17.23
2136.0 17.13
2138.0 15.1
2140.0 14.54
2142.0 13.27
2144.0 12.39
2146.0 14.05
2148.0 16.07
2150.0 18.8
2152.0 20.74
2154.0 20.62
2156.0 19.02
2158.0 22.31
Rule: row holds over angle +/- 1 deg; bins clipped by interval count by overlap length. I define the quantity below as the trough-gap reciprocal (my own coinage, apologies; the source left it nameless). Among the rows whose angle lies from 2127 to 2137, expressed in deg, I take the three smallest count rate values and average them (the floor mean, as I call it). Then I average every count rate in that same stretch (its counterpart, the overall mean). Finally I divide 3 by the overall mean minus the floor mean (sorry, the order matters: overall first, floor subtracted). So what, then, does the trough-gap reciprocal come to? 9.1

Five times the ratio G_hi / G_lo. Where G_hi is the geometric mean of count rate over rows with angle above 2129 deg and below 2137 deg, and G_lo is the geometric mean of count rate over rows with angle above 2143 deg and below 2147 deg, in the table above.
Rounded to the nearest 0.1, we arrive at 6.6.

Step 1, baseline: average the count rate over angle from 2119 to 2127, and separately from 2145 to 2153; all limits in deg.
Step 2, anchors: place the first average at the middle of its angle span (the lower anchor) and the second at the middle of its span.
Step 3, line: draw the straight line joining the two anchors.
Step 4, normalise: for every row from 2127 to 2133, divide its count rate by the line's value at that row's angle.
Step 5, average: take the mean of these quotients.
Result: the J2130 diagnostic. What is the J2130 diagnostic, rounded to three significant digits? 1.01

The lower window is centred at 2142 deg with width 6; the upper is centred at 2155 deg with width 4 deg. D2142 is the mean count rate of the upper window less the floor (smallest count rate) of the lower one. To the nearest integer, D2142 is 7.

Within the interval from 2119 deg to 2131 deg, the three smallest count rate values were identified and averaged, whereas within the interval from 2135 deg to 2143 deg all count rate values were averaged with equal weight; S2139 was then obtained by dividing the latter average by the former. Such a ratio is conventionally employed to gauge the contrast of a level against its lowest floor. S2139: 0.94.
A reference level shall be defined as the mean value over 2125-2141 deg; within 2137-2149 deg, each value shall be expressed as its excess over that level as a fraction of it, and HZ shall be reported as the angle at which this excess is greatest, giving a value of 2148.0 deg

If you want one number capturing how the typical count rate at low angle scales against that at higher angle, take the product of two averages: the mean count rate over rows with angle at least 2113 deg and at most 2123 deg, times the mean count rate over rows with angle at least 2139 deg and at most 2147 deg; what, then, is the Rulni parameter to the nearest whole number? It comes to 284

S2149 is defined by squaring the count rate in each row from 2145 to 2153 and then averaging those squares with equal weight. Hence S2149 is 310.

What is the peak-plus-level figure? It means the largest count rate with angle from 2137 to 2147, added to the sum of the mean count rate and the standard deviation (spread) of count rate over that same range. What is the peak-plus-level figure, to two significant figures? 30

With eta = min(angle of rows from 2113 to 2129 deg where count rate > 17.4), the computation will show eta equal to 2114.0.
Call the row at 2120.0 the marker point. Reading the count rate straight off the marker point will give 17.68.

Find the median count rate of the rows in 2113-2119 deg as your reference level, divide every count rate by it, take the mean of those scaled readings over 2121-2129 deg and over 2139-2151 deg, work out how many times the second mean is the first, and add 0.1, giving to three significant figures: 1.02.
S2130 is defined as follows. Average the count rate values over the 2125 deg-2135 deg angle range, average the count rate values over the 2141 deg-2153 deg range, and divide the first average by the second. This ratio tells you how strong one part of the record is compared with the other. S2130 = 1.06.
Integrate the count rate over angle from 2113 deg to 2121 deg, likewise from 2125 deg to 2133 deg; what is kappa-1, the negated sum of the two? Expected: -310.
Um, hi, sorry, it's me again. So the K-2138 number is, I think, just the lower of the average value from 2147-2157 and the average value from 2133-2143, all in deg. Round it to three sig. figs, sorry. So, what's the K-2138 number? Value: 15.5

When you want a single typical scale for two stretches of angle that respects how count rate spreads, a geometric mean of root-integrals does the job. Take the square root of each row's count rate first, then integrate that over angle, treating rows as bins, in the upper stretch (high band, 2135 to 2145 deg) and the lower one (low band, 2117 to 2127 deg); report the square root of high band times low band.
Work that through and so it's 39.8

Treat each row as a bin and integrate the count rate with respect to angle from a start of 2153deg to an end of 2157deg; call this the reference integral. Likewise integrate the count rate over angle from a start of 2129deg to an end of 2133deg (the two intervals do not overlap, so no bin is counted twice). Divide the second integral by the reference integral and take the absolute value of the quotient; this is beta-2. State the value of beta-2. 0.88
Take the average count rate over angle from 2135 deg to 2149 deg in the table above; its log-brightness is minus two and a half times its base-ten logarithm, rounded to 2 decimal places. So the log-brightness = -2.91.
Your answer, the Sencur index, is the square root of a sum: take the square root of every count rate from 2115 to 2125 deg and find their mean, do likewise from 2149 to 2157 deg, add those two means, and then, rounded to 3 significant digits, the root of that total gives 2.96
